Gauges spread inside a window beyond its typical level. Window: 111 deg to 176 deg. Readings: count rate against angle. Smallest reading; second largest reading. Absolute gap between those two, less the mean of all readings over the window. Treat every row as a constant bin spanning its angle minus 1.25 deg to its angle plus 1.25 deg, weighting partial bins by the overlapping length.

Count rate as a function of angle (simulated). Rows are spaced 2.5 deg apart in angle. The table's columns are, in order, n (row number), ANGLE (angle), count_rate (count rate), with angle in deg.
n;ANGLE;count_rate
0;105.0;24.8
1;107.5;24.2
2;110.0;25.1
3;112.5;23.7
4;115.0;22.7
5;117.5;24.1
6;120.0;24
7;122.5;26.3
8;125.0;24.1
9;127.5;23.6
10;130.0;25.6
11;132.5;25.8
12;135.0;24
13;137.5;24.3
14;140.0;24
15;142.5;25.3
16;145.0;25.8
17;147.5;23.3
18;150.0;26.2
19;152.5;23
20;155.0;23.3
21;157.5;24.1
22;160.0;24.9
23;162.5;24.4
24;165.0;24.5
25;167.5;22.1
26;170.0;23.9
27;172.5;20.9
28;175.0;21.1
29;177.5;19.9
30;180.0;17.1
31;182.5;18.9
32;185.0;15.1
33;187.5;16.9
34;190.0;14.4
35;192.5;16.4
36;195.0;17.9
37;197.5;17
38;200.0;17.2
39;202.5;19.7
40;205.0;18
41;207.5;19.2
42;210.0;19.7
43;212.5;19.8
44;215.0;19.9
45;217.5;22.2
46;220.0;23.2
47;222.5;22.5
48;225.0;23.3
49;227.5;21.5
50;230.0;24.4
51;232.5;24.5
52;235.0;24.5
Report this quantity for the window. -19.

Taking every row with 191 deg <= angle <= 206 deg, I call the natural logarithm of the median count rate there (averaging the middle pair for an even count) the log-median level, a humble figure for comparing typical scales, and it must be 2.87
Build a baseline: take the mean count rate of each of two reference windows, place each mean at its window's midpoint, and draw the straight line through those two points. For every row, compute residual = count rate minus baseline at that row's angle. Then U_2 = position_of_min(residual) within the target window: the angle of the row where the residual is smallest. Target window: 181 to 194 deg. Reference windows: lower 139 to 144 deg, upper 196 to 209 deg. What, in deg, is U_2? 190.0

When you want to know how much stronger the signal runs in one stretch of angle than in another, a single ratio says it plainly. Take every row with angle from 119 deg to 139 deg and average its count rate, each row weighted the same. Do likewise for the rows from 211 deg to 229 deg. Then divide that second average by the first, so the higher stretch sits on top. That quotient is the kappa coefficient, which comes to 0.88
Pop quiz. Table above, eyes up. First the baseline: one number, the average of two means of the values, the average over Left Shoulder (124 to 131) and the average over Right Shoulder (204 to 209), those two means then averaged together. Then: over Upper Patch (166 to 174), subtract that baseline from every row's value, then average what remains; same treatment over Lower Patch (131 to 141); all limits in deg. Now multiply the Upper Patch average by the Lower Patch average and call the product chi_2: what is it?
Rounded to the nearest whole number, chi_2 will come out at 2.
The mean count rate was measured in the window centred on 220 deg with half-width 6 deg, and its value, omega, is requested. 22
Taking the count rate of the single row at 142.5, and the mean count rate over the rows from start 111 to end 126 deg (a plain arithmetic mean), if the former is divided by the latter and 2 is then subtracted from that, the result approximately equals -0.95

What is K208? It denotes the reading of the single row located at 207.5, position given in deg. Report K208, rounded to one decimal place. 19.2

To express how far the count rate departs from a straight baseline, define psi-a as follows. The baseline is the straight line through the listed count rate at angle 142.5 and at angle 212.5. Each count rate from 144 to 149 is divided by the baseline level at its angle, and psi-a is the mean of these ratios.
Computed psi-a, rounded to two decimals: 0.98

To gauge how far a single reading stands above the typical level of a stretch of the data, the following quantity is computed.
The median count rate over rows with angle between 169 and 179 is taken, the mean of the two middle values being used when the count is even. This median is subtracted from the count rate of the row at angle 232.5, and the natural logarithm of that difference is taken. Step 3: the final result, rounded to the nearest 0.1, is 1.3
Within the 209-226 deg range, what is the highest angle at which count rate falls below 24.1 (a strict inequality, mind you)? 225.0 deg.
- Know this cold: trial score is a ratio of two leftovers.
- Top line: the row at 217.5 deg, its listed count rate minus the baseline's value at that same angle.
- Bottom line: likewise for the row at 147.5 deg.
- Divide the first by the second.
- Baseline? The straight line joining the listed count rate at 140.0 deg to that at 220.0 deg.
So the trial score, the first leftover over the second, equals 1.6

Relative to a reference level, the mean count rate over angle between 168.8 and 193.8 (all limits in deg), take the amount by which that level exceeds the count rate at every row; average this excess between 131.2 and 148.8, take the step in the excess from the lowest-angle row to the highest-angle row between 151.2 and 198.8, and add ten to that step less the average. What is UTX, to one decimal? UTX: 22.2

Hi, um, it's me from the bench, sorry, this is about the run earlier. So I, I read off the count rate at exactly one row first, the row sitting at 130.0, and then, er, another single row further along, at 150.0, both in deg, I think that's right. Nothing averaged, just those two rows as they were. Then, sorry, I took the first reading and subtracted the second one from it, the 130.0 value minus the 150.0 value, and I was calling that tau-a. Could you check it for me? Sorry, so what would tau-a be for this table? -0.6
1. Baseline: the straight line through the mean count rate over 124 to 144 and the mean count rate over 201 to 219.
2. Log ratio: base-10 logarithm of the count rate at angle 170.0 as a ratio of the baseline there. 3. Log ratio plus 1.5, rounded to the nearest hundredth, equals 1.53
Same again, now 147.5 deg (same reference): 1.49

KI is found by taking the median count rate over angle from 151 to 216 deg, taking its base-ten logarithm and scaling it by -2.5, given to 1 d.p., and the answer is -3.2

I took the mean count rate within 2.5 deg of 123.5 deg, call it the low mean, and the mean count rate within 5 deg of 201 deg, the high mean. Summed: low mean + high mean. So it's 43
